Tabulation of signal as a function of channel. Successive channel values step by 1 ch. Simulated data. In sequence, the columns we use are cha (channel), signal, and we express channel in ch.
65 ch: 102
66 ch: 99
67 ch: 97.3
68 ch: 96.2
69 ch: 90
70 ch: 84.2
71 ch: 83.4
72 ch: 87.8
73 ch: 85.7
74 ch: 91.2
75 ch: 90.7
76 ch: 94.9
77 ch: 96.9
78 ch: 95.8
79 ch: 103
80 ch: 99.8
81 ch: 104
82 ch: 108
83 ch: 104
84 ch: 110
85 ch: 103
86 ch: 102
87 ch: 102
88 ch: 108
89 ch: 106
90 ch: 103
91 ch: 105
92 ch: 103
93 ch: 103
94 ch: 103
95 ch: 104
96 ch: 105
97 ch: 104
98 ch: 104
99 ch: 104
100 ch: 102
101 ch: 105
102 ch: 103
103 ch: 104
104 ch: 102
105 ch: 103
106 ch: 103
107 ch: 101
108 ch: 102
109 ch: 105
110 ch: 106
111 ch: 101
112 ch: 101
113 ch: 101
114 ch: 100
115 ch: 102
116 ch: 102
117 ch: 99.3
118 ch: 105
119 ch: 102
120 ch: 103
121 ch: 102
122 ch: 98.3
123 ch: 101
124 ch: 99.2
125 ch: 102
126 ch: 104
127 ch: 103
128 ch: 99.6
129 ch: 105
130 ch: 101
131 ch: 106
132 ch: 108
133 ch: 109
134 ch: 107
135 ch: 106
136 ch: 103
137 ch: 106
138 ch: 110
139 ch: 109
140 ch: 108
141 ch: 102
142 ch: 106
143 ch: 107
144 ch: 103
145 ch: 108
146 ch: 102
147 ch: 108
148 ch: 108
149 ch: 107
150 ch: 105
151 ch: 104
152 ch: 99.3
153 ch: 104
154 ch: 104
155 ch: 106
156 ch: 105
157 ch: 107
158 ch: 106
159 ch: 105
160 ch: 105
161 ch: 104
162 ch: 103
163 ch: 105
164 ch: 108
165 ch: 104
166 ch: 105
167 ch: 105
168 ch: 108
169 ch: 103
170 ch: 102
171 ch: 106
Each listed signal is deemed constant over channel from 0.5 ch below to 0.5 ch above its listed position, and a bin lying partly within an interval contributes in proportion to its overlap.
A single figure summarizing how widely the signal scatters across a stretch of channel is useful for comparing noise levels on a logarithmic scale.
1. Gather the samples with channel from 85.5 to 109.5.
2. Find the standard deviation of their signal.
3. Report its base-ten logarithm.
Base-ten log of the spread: 0.2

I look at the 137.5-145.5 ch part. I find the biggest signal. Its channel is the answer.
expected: 138 ch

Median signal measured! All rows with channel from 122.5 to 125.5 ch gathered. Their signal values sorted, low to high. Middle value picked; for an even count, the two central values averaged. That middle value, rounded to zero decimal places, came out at 101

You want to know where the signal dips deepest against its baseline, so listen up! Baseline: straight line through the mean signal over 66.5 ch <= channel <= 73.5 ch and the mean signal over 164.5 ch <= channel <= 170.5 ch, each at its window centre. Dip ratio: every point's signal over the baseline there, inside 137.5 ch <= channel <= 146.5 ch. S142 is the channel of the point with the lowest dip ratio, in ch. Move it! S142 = 146 ch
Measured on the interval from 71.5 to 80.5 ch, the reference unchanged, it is 73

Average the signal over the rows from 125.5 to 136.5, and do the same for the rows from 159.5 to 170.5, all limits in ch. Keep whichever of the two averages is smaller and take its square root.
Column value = 10.2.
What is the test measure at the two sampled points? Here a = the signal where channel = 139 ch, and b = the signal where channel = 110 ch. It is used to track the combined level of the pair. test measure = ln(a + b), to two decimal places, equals 5.37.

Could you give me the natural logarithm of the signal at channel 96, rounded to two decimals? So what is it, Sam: 4.65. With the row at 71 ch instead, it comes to 4.42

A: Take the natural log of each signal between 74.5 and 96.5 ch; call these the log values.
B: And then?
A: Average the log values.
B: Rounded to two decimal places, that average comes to 4.63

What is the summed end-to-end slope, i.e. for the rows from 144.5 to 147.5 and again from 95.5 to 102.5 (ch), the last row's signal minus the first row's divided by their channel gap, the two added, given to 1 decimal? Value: -0.3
